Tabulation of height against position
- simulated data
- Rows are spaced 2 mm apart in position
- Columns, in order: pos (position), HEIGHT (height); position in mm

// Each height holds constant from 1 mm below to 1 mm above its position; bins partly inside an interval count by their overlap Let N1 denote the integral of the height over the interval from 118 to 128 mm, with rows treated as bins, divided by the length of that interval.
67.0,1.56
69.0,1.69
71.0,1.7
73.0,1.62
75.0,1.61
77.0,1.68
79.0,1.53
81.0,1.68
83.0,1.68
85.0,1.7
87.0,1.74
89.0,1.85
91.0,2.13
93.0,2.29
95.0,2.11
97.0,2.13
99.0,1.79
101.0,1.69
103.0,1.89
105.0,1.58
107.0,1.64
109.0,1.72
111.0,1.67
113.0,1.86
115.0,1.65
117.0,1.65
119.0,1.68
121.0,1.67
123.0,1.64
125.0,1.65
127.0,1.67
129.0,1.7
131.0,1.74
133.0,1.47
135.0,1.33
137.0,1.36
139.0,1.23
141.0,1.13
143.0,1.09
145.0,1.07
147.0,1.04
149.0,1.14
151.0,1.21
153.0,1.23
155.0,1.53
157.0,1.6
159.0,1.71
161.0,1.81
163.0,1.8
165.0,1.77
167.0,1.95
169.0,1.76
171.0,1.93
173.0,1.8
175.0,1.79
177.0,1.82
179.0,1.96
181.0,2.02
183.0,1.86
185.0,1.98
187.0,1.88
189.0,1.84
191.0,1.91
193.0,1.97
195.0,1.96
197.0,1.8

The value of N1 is 1.66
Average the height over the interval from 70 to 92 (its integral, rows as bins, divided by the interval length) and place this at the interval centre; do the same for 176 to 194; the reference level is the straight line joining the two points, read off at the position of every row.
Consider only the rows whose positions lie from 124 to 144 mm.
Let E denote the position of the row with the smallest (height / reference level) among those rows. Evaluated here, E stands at 143.0 mm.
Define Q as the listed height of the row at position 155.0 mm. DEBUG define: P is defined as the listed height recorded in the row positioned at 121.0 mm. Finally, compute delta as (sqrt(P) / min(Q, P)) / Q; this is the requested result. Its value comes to 0.55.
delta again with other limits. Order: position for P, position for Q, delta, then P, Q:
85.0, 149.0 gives 1.00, 1.7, 1.14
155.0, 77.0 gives 0.48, 1.53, 1.68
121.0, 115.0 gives 0.47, 1.67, 1.65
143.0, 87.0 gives 0.55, 1.09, 1.74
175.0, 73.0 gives 0.51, 1.79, 1.62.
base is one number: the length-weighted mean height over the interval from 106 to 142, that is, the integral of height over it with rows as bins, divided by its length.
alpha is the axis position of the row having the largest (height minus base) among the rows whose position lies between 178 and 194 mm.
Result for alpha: 181.0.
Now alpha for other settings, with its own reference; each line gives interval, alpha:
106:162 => 113.0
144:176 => 167.0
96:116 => 97.0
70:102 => 93.0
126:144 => 131.0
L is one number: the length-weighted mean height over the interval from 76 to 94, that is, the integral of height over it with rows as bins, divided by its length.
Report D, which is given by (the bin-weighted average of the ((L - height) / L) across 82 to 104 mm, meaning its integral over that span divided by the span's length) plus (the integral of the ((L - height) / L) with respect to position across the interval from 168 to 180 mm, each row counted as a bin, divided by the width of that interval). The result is -0.07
